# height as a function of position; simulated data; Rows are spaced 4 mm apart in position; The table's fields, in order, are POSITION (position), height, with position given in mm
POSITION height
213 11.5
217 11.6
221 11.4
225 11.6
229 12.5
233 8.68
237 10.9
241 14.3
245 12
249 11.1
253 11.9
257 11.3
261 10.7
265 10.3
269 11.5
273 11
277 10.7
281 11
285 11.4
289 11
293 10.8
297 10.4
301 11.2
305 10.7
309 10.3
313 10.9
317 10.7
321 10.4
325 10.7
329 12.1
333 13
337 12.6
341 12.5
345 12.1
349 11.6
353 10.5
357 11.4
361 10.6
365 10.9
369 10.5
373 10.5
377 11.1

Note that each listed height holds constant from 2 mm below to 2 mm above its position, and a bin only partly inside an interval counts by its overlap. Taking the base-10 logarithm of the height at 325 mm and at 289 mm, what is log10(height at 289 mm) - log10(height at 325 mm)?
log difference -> 0.012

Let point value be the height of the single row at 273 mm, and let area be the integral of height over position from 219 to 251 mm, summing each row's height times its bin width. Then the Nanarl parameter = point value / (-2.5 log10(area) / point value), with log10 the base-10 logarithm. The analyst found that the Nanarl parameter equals -18.8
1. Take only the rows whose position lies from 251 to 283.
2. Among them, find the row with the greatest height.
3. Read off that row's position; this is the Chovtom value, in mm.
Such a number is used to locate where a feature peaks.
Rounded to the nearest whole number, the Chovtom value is 253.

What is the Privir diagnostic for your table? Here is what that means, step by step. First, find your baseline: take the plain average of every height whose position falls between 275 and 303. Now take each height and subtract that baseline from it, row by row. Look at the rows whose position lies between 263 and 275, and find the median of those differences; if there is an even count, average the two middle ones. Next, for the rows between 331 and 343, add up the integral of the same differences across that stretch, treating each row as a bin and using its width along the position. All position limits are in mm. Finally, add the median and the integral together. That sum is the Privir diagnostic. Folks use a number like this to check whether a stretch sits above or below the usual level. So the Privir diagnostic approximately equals 21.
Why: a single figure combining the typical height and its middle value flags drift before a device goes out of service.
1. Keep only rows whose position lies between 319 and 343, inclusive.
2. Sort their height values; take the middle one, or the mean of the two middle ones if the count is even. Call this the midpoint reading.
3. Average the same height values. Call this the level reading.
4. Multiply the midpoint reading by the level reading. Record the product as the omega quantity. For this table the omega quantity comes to 146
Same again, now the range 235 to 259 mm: 138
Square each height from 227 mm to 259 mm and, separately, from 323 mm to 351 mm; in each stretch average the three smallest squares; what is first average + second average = 238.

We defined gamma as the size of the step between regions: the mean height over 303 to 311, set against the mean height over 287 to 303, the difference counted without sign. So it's 0.35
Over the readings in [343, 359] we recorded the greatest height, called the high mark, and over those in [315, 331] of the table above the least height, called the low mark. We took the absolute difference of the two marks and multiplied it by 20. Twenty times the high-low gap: 34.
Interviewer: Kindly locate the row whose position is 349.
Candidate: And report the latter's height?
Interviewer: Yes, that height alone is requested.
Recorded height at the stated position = 11.6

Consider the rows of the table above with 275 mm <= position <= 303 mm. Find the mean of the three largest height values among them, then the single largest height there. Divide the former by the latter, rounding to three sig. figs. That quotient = 0.982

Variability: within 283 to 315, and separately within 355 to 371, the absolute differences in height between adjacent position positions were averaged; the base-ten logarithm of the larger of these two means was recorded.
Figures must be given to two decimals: -0.30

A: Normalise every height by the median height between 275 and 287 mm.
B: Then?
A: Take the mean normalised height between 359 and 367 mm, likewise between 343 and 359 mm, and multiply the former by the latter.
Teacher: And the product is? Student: 1.01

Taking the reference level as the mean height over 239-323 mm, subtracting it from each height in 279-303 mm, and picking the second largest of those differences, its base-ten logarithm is -1.1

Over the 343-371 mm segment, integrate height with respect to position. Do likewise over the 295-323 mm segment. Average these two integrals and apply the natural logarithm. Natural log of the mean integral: 5.72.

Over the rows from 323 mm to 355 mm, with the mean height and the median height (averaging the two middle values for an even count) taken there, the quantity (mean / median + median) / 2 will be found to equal 6.54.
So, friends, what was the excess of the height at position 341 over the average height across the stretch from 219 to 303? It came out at 1.3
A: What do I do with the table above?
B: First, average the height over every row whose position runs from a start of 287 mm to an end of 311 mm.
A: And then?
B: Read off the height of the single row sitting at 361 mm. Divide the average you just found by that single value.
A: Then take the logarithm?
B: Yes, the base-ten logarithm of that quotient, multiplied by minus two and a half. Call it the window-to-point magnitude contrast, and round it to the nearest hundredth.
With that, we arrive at -0.01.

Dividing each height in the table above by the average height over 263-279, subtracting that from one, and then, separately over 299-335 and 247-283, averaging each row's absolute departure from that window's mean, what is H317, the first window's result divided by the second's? 1.9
